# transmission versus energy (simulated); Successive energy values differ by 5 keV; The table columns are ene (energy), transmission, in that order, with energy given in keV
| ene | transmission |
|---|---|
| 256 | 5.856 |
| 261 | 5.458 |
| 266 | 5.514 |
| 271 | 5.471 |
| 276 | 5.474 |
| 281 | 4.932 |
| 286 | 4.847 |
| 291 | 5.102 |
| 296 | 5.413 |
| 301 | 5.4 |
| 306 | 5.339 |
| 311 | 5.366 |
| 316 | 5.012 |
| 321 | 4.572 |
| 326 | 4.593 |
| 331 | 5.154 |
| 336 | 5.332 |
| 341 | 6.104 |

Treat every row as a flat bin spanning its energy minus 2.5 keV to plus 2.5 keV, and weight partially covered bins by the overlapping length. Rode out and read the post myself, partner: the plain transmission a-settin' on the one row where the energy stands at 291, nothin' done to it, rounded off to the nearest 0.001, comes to 5.102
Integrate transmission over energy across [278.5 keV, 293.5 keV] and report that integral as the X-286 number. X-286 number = 74.4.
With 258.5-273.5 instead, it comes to 82.2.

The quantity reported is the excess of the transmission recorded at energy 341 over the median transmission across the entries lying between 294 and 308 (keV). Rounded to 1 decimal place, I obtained 0.7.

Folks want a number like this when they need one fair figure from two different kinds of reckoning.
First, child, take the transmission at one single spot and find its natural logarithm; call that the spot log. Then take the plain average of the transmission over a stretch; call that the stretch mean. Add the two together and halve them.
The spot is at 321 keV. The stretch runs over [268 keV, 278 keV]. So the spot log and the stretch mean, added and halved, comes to 3.50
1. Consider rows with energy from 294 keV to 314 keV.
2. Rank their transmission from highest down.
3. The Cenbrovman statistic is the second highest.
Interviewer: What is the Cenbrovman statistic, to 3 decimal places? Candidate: 5.400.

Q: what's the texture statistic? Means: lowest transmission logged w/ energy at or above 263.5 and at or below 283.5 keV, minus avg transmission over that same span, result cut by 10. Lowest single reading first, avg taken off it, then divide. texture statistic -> -0.042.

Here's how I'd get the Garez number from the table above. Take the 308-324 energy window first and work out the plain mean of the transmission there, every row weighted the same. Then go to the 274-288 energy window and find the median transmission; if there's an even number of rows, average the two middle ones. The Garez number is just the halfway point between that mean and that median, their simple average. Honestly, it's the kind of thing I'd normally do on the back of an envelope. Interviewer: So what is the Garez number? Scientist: 4.96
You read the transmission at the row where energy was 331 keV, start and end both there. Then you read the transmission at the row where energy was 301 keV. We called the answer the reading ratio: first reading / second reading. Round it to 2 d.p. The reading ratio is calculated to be 0.95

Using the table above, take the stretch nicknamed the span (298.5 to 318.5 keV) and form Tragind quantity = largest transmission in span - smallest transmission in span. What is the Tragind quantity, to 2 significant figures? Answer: 0.39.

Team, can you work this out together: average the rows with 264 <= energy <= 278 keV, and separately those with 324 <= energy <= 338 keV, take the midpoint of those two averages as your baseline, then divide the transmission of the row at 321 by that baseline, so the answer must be 0.87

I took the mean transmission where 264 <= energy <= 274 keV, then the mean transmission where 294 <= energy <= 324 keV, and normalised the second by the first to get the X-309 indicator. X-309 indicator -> 0.94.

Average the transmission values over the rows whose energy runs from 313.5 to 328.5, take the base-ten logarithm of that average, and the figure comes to 0.674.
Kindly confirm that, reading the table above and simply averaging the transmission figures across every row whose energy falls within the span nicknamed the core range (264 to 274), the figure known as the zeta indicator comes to 5.49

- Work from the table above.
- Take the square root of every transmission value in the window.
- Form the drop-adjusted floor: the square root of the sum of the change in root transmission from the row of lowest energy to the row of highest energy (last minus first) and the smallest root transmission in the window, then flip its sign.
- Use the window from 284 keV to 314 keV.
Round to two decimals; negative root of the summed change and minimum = -1.52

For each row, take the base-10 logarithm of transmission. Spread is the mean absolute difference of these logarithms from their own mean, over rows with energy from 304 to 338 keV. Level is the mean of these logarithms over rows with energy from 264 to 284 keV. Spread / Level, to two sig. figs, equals 0.034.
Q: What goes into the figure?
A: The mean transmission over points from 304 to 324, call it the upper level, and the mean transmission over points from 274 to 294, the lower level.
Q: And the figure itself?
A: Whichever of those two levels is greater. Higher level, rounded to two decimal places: 5.09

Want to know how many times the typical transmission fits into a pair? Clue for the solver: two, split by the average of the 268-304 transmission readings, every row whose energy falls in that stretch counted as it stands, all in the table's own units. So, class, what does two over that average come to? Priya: 0.382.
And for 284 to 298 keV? 0.391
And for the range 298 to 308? 0.372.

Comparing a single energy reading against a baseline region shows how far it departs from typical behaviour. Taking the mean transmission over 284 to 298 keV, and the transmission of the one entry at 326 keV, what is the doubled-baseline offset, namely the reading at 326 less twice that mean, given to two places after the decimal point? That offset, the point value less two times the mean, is -5.65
